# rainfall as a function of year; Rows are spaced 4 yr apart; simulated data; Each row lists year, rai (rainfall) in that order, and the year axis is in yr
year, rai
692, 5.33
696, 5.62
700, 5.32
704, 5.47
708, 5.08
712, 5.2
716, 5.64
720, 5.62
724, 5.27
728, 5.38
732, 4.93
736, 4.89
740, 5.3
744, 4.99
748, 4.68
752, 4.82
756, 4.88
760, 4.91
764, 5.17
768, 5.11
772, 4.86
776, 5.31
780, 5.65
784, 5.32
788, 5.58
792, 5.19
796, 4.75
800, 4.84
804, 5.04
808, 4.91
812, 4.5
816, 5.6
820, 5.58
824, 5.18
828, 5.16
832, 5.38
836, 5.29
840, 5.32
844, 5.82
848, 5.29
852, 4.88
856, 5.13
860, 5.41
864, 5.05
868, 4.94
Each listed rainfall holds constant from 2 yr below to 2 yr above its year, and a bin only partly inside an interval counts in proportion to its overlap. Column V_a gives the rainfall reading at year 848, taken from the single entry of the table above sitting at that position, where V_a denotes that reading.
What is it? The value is 5.29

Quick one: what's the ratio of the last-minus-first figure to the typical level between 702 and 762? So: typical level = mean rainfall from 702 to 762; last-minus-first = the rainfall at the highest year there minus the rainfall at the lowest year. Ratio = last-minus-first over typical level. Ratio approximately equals -0.11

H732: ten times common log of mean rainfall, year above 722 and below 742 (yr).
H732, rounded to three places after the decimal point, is 7.121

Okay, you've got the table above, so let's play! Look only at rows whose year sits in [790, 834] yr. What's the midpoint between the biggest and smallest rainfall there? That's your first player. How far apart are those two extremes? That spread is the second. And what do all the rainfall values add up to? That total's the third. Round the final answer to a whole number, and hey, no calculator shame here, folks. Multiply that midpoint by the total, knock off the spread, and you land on 282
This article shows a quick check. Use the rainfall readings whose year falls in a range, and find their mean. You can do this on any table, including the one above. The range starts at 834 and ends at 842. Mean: 5.3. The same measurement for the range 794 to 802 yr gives 4.8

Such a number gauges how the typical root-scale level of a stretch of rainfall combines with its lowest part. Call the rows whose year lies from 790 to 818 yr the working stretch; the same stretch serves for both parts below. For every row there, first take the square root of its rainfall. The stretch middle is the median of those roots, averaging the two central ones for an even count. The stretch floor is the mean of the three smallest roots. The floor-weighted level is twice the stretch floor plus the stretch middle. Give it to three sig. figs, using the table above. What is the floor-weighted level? 6.55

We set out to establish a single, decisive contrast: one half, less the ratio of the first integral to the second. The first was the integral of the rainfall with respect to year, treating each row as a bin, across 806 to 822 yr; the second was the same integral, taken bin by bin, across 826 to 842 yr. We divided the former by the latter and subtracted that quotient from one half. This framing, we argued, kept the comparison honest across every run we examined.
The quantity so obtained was -0.474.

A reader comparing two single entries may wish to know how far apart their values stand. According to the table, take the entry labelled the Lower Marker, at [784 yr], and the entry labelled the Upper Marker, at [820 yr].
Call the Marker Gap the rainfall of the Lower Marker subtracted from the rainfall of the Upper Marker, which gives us 0.3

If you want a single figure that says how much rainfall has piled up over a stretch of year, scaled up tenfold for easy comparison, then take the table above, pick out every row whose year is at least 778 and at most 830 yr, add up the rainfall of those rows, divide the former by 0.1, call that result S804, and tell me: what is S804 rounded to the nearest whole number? 673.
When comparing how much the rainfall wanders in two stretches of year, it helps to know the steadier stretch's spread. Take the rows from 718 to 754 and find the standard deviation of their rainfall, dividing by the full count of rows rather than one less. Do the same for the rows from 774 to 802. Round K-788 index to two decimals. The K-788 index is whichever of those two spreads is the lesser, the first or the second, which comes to 0.29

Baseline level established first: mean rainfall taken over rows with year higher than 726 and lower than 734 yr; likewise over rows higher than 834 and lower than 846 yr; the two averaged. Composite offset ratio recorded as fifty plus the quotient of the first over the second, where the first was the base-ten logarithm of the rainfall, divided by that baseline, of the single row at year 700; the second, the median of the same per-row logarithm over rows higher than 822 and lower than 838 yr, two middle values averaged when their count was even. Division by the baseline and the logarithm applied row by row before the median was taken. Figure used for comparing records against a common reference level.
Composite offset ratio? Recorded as 49.9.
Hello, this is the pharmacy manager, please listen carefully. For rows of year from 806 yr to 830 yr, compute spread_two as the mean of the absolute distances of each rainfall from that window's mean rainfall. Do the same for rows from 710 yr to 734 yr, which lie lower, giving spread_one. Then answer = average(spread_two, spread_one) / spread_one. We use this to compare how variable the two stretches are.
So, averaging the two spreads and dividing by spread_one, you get 1.23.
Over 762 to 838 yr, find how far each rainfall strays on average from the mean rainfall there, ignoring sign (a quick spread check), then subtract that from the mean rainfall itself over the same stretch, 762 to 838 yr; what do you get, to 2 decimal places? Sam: 4.94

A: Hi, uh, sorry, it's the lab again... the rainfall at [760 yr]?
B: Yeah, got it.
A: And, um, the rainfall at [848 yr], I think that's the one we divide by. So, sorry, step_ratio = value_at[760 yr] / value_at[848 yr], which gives 0.928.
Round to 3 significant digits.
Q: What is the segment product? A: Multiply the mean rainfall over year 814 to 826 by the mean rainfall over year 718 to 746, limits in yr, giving 28.3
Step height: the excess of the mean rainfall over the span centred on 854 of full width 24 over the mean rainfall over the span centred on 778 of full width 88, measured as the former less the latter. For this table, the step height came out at 0.18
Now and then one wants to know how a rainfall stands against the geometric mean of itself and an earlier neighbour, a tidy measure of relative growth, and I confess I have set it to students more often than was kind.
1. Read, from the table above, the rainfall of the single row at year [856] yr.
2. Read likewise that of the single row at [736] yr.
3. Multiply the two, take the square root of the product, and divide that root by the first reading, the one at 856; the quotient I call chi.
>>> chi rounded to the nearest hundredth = 0.98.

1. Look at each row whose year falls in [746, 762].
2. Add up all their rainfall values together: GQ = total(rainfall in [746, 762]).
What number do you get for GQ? 19.3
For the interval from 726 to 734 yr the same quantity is 10.3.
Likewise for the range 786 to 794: 10.8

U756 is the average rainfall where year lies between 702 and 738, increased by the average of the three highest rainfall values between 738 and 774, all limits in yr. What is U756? 10.5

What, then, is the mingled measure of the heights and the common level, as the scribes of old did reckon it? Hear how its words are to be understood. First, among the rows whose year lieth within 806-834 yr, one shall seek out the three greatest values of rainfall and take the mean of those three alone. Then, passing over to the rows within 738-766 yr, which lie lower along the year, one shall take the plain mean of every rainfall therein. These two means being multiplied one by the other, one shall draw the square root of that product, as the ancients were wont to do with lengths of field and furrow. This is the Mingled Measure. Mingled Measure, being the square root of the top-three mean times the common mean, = 5.23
